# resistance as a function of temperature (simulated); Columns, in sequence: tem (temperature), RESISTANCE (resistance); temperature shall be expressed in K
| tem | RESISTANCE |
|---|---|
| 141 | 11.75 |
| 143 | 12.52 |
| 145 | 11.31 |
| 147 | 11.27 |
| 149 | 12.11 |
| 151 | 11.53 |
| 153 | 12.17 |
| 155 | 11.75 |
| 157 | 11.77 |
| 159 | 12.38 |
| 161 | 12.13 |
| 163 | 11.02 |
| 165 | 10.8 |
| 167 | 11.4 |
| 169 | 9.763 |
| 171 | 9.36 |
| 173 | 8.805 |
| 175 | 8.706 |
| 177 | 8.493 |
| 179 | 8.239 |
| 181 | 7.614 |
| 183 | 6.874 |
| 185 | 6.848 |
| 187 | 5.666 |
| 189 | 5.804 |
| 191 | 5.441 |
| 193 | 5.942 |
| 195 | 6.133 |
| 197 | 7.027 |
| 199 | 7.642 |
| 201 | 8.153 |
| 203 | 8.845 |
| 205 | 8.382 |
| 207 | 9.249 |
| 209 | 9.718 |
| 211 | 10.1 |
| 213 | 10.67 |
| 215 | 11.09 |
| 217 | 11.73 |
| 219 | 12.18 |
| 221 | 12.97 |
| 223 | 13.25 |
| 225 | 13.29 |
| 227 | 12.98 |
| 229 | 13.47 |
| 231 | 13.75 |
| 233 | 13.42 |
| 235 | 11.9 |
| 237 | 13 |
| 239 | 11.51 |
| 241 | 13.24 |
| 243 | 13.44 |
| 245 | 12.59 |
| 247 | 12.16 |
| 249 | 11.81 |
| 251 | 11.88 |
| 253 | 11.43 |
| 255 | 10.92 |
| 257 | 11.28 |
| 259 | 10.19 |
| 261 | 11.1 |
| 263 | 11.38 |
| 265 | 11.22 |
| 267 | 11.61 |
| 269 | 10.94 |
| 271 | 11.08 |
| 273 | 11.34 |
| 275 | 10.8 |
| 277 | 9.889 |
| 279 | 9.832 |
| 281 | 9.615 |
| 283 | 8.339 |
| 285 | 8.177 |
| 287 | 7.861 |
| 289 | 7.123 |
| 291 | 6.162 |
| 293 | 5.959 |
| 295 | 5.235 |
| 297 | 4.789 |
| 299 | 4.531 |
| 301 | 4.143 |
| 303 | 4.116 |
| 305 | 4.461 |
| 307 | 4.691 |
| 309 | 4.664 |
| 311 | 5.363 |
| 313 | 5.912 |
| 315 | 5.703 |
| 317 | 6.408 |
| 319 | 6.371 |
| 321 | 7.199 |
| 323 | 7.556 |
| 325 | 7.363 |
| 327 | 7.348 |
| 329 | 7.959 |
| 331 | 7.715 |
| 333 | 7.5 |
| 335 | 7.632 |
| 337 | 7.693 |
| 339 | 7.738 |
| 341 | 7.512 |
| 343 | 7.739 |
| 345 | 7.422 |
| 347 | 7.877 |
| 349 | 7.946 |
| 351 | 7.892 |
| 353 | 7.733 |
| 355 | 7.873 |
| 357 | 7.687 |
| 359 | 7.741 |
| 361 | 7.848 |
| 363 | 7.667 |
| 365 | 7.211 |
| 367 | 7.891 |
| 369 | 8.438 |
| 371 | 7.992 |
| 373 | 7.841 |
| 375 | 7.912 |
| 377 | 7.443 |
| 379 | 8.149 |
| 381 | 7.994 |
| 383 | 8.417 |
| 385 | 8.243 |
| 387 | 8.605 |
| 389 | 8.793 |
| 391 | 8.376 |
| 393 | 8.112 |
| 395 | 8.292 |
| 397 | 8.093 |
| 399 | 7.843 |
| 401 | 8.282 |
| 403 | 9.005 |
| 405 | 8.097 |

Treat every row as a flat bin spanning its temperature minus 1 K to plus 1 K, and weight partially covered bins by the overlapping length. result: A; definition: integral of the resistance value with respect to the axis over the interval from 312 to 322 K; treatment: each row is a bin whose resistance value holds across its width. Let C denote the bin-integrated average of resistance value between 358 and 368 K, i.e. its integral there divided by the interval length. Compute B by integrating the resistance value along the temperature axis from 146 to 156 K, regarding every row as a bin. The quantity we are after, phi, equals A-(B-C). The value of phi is -47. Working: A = 63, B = 118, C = 7.7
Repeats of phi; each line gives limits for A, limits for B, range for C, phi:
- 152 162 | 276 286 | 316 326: 36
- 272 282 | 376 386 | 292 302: 27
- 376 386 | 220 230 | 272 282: -41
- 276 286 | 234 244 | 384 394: -26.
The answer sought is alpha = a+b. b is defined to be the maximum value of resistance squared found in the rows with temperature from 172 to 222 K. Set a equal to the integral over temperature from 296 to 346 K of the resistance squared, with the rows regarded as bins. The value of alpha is 2296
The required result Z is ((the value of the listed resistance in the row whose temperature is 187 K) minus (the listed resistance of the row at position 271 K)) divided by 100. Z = -0.054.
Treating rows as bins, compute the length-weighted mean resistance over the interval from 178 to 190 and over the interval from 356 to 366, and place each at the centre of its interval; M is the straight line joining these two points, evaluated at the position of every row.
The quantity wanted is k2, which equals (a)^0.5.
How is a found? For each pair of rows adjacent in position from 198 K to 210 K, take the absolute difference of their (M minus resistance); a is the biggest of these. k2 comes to 0.93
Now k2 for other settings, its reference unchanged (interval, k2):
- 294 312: 0.83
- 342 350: 0.67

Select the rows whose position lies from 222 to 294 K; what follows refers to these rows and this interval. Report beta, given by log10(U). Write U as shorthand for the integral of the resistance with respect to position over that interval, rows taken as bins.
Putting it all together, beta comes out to 2.90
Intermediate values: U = 796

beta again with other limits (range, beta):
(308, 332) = 2.20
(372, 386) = 2.05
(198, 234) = 2.60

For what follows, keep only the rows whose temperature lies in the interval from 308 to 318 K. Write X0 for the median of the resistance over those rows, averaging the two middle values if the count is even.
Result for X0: 6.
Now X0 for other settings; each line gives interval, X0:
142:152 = 12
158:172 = 11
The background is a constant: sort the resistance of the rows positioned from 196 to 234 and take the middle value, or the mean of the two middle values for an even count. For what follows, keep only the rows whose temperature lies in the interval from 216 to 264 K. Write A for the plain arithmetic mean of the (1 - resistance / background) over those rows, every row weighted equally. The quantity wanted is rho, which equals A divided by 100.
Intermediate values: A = -0.11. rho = -0.0011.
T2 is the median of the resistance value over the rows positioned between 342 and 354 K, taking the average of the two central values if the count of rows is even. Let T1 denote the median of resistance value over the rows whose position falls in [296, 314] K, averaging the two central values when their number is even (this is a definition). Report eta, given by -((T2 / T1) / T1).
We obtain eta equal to -0.4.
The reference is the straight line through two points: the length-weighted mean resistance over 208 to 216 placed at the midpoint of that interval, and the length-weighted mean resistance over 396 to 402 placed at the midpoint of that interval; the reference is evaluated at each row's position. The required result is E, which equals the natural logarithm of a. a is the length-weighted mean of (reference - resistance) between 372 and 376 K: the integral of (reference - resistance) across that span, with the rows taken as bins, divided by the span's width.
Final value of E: -0.7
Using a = 0.5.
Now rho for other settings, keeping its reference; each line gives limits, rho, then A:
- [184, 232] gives 0.0013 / 0.13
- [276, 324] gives 0.0042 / 0.42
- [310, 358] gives 0.0034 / 0.34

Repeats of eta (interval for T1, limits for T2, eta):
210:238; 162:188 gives -0.1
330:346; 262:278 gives -0.2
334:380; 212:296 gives -0.2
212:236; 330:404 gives 0.0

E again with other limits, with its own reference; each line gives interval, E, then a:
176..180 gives 0.9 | 2.5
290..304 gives 1.5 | 4.3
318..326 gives 0.6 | 1.9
